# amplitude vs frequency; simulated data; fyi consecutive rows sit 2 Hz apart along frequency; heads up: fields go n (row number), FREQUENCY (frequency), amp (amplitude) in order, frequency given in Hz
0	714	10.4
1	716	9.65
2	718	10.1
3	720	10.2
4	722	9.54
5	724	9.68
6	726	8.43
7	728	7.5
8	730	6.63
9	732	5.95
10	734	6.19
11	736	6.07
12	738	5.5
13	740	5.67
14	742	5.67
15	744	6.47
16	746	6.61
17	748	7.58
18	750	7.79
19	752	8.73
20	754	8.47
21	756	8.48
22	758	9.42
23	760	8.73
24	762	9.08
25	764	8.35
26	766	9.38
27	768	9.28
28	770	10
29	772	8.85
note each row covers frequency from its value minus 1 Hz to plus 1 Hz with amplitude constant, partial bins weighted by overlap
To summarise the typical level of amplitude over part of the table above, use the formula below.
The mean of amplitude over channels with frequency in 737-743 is 5.6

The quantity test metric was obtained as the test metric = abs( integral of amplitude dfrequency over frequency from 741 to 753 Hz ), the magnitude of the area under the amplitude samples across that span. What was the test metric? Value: 86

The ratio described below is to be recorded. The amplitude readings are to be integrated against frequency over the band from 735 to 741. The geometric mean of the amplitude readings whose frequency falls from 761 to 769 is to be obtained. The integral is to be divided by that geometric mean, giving 3.8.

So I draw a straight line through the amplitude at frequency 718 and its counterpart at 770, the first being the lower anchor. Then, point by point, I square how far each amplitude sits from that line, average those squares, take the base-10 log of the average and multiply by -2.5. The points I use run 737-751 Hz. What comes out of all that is -2.8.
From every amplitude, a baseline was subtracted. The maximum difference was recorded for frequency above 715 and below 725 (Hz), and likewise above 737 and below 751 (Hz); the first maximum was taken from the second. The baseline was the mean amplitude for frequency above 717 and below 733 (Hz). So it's -2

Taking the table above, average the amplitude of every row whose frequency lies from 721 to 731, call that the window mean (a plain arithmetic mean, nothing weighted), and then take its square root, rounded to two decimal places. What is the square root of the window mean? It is 2.89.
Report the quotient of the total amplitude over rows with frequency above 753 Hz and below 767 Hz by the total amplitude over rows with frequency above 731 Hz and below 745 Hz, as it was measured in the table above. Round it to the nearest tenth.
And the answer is 1.5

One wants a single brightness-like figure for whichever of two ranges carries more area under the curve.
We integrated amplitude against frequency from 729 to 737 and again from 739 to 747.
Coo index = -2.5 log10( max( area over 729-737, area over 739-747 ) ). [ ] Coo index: -4.24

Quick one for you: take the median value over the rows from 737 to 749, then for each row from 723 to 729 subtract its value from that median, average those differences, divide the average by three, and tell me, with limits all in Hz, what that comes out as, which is -0.82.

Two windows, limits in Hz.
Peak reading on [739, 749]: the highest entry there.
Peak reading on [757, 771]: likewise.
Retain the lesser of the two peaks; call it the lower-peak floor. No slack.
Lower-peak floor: 7.6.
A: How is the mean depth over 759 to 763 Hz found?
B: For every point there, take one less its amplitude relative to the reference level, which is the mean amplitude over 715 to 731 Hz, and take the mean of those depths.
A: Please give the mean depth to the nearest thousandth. 0.007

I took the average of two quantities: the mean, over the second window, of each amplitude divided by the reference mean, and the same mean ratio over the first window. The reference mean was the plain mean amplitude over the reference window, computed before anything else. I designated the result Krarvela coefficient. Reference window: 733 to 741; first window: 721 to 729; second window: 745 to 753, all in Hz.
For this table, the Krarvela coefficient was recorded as 1.41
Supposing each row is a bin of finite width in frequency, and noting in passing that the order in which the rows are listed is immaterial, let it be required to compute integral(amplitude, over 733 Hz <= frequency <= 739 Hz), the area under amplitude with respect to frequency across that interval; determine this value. 36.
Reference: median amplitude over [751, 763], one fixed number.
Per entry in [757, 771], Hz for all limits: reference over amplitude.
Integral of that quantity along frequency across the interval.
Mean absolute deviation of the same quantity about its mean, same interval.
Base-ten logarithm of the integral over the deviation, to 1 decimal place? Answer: 2.5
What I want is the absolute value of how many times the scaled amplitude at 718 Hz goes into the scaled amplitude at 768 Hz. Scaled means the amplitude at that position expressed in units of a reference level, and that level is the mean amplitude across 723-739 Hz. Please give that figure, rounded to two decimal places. 0.92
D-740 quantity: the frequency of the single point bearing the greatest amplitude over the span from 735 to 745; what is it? 744 Hz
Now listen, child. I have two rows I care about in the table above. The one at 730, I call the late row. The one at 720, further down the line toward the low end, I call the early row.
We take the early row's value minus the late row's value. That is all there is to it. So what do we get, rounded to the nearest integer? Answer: 4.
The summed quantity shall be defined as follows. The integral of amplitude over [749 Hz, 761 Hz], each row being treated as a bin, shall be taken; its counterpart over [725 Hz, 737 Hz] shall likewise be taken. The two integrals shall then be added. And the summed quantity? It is 185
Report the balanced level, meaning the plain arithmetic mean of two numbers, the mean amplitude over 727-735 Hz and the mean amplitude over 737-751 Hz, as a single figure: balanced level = 6.5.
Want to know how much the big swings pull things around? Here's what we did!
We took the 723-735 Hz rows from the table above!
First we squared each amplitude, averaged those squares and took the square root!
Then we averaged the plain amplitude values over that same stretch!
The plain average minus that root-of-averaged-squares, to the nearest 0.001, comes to -0.117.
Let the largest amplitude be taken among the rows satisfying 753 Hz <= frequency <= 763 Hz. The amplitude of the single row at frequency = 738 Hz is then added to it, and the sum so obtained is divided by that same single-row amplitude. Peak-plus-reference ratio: 2.7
